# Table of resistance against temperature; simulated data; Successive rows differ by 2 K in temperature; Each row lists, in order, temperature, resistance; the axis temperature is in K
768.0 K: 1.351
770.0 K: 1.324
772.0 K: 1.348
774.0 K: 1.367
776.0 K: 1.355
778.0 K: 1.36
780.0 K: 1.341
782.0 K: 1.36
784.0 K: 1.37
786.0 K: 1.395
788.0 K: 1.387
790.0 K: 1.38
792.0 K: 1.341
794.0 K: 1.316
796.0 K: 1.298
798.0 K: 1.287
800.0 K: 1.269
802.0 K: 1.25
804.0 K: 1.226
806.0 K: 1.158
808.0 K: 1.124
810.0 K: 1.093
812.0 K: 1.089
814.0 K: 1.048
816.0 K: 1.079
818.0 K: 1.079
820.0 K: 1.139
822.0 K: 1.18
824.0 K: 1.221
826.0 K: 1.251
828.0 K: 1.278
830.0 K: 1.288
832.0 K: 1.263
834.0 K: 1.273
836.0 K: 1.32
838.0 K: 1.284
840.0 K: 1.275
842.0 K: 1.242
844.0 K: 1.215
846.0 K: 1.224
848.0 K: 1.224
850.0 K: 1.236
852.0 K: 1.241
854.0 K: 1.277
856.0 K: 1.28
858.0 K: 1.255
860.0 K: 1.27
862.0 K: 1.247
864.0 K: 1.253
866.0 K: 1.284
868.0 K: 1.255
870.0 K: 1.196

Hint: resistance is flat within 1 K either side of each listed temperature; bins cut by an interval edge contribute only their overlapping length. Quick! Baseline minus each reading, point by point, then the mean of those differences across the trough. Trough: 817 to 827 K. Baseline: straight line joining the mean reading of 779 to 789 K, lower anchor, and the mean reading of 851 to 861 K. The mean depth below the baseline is 0.14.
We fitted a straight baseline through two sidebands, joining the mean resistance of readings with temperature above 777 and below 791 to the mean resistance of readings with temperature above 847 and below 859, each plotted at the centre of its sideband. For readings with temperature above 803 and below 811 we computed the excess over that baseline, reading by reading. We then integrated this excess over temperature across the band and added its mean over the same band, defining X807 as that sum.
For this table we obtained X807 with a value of -1.6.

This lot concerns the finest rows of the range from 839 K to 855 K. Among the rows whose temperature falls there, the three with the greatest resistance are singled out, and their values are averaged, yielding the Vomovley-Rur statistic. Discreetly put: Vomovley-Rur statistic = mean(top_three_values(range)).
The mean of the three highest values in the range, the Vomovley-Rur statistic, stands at 1.26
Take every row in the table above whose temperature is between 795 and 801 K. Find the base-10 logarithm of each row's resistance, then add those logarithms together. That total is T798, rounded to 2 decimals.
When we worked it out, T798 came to 0.33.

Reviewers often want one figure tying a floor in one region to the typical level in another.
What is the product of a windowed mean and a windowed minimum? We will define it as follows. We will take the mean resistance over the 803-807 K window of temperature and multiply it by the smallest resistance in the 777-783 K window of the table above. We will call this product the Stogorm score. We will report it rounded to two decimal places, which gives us 1.60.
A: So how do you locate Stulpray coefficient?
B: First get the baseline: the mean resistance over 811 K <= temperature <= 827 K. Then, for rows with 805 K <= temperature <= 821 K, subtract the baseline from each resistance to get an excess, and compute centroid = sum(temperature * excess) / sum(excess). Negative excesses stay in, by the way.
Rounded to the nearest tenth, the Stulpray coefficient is 814.6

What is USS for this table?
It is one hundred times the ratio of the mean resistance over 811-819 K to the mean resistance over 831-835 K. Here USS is 85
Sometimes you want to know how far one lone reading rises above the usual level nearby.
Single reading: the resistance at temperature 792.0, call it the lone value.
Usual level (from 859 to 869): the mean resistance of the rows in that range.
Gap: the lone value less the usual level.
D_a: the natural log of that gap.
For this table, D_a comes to -2.5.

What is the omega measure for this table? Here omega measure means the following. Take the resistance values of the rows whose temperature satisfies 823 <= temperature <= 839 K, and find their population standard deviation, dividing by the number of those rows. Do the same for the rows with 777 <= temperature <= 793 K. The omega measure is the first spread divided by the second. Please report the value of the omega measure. 1.4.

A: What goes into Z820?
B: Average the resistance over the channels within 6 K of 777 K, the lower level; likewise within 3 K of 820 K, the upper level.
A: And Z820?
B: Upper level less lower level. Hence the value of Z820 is -0.22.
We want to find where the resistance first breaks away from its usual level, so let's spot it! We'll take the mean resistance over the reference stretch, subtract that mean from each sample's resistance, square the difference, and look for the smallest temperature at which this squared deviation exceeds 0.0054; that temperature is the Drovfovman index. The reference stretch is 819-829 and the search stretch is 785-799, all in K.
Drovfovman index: 786.0 K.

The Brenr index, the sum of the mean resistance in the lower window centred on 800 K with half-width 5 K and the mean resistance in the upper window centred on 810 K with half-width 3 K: 2.37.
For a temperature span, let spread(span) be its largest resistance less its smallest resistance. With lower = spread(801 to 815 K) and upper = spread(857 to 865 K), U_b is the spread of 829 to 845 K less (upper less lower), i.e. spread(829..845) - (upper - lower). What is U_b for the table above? 0.28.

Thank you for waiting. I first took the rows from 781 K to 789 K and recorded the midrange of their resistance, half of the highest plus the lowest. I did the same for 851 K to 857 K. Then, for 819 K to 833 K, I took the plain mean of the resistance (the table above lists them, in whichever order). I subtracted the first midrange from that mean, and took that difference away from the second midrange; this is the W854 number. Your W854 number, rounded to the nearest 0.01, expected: 1.41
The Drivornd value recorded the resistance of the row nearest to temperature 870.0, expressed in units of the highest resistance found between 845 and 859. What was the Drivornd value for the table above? 0.93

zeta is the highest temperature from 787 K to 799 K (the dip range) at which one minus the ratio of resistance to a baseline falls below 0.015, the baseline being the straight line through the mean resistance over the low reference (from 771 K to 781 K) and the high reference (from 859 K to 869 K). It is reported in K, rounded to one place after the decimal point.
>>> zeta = 794.0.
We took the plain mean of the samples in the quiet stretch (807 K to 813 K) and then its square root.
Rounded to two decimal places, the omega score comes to 1.05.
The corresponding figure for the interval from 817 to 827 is 1.08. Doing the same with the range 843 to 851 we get 1.11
